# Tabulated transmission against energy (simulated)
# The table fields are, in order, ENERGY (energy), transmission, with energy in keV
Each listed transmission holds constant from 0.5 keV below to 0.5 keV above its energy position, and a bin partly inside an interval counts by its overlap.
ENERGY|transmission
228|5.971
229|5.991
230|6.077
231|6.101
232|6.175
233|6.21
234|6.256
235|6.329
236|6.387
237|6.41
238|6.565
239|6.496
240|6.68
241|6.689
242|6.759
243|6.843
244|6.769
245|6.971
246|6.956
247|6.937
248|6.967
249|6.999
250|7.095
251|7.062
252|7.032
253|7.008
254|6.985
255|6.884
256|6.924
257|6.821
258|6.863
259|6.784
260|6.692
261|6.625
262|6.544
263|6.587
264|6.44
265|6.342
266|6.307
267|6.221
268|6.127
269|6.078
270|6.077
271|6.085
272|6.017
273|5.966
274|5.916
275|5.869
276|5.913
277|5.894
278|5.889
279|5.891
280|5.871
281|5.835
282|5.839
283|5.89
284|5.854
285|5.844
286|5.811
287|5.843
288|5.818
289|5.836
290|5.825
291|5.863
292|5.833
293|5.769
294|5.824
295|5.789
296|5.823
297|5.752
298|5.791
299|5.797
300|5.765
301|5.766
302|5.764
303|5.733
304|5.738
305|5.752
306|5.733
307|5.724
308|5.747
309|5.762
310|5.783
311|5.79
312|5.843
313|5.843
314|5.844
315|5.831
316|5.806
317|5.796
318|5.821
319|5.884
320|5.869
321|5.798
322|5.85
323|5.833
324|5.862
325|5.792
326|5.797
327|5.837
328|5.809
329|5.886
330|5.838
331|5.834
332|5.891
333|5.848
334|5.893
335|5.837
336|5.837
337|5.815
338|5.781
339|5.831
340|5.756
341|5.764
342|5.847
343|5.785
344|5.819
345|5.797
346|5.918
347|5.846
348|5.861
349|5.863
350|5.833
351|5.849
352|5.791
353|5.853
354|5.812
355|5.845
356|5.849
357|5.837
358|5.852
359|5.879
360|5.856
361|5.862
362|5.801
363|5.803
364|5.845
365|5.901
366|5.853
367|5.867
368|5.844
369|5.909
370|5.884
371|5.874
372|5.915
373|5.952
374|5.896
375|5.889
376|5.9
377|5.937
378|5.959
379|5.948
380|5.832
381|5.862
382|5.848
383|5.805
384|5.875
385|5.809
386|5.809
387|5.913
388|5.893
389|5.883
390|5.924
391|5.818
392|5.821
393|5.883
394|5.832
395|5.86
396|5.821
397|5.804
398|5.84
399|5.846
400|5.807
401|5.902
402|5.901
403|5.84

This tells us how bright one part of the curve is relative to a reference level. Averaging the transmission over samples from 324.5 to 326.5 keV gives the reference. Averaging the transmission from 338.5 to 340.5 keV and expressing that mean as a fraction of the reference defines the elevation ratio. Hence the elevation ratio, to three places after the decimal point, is 1.000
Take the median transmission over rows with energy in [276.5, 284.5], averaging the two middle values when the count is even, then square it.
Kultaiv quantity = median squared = 34.6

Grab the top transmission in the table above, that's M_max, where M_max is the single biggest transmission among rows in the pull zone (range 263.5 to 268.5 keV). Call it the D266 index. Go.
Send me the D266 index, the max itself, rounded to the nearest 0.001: 6.440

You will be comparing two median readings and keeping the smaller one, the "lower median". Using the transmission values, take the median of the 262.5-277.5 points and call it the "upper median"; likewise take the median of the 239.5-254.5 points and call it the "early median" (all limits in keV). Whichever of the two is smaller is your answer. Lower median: 6.08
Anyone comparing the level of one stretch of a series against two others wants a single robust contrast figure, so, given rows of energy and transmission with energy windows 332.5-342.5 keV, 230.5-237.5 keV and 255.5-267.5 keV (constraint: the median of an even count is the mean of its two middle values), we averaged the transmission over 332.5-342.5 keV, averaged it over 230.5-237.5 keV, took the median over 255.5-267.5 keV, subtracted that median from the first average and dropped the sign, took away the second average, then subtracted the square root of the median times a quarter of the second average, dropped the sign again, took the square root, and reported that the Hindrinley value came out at 2.95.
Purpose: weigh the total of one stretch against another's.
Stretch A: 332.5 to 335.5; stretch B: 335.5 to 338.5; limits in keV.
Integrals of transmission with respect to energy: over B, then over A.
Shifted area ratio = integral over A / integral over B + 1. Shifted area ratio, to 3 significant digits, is 2.01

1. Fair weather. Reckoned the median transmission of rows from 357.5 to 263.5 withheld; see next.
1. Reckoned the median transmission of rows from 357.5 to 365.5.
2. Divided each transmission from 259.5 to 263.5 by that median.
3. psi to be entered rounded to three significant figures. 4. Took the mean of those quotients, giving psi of 1.13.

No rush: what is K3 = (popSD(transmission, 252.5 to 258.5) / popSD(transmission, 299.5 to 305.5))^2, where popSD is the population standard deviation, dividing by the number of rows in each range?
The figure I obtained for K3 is 25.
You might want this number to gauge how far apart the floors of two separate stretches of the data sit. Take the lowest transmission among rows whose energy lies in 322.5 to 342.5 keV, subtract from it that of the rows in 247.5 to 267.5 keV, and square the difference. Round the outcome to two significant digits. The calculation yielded 0.22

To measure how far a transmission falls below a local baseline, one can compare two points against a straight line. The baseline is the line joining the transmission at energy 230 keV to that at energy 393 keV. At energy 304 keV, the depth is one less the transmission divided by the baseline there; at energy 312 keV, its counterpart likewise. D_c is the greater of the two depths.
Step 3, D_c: 0.042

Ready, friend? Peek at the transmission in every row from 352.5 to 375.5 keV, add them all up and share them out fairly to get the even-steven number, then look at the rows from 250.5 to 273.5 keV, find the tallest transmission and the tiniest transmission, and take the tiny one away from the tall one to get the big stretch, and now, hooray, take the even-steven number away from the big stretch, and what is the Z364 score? -4.77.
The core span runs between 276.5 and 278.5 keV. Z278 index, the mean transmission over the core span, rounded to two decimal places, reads 5.89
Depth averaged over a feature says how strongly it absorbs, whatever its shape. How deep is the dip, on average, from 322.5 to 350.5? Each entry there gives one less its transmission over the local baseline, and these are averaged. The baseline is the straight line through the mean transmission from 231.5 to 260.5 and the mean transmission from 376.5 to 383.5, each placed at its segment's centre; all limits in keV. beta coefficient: 0.05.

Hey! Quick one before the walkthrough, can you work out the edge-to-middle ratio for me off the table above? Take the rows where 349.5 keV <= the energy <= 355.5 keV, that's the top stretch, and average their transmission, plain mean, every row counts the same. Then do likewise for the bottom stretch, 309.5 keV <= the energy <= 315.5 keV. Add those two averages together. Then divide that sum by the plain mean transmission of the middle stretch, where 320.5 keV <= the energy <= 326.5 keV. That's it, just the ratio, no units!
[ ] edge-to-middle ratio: 2.00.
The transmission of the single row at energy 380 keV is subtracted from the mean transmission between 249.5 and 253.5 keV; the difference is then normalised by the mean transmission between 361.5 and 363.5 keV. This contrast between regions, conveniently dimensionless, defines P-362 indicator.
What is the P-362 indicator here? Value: 0.21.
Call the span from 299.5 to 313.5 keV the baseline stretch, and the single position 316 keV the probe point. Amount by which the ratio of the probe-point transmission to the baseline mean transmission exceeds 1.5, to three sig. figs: -0.493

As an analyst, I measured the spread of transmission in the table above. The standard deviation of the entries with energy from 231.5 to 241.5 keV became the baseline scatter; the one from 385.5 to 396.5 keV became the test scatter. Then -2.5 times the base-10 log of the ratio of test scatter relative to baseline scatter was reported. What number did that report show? 1.6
